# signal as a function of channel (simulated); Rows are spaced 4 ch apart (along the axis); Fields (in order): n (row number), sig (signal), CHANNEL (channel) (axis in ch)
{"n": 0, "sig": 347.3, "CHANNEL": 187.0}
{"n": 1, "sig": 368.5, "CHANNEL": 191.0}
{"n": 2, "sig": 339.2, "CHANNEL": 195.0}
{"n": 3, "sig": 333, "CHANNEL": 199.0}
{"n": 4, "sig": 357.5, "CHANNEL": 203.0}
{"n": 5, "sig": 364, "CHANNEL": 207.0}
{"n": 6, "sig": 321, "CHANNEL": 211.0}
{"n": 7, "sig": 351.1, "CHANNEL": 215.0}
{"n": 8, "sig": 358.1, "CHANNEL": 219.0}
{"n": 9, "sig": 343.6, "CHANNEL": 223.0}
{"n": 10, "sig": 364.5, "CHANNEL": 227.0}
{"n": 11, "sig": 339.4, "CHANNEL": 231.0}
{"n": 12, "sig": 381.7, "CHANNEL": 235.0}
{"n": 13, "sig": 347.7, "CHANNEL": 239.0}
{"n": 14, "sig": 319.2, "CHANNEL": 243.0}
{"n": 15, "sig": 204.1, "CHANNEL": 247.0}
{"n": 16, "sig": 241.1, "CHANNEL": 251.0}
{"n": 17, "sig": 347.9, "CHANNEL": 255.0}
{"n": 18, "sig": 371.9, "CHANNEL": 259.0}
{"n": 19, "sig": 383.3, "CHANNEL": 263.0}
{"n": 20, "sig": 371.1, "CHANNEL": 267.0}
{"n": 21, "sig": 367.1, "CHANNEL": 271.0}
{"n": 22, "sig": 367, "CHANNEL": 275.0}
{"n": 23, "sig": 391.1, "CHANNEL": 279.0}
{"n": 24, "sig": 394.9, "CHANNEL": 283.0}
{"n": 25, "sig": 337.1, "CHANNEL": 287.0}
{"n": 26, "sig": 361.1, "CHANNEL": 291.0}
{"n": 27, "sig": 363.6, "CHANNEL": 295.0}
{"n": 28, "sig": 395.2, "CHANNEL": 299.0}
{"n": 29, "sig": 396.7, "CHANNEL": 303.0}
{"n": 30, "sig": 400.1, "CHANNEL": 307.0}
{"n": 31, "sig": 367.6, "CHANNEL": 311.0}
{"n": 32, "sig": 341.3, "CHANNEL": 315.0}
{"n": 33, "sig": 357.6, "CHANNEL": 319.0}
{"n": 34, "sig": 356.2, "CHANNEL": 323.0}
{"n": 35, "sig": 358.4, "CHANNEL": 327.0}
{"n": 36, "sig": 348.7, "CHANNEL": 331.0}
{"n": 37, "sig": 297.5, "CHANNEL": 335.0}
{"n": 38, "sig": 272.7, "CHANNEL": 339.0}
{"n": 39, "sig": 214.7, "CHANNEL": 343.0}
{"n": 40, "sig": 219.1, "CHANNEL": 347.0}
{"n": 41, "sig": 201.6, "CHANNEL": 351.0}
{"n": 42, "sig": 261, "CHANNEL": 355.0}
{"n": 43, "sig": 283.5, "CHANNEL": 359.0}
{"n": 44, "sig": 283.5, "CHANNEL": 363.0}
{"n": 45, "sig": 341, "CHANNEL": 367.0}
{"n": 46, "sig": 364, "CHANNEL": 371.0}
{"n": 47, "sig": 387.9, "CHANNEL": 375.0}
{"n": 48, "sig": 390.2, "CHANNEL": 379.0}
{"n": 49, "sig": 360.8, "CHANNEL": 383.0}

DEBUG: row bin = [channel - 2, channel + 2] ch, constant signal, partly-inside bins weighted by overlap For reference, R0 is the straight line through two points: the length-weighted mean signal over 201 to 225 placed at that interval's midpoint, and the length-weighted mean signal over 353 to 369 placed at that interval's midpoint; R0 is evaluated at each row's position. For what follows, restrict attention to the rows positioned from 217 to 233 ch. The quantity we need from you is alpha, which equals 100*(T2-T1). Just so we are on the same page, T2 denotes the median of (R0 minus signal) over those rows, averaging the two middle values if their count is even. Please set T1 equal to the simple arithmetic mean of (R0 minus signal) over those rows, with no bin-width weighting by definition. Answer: 209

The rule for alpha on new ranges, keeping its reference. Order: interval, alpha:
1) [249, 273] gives -2397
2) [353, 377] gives 790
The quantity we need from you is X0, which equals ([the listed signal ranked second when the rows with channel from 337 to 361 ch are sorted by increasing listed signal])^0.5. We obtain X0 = 14.7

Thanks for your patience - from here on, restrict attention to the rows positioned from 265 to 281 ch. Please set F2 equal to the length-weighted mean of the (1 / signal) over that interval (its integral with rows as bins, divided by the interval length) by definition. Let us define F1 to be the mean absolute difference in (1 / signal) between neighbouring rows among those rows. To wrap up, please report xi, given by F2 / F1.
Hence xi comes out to 41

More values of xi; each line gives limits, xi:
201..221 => 15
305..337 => 17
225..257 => 5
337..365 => 8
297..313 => 31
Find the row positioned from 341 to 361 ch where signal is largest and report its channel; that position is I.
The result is 359.0 ch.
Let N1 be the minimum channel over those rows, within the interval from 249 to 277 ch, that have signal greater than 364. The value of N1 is 259.0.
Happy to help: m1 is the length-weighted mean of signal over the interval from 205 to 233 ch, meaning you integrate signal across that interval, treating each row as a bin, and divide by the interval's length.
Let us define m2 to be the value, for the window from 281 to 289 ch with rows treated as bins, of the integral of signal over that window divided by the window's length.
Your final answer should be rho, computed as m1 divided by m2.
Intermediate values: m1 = 349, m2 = 366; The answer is 0.95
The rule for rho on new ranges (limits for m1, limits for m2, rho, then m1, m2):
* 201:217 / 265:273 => 0.94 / 348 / 369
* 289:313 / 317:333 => 1.07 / 381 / 355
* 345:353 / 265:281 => 0.56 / 210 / 374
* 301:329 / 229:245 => 1.06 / 368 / 347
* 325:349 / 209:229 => 0.82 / 285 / 348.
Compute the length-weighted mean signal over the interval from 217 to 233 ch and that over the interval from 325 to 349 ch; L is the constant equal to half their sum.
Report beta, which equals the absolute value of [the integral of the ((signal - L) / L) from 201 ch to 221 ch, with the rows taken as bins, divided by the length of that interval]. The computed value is 0.10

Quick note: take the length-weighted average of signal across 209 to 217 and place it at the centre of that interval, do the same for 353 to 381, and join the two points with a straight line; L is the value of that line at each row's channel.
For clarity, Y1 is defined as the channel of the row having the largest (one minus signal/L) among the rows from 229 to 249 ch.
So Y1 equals 247.0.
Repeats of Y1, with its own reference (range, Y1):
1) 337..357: 351.0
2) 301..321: 315.0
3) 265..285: 271.0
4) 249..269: 251.0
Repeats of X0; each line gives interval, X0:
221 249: 17.9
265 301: 19.0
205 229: 18.5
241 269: 15.5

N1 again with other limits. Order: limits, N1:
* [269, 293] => 271.0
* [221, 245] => 227.0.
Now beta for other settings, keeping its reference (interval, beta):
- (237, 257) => 0.08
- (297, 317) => 0.19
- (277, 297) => 0.16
